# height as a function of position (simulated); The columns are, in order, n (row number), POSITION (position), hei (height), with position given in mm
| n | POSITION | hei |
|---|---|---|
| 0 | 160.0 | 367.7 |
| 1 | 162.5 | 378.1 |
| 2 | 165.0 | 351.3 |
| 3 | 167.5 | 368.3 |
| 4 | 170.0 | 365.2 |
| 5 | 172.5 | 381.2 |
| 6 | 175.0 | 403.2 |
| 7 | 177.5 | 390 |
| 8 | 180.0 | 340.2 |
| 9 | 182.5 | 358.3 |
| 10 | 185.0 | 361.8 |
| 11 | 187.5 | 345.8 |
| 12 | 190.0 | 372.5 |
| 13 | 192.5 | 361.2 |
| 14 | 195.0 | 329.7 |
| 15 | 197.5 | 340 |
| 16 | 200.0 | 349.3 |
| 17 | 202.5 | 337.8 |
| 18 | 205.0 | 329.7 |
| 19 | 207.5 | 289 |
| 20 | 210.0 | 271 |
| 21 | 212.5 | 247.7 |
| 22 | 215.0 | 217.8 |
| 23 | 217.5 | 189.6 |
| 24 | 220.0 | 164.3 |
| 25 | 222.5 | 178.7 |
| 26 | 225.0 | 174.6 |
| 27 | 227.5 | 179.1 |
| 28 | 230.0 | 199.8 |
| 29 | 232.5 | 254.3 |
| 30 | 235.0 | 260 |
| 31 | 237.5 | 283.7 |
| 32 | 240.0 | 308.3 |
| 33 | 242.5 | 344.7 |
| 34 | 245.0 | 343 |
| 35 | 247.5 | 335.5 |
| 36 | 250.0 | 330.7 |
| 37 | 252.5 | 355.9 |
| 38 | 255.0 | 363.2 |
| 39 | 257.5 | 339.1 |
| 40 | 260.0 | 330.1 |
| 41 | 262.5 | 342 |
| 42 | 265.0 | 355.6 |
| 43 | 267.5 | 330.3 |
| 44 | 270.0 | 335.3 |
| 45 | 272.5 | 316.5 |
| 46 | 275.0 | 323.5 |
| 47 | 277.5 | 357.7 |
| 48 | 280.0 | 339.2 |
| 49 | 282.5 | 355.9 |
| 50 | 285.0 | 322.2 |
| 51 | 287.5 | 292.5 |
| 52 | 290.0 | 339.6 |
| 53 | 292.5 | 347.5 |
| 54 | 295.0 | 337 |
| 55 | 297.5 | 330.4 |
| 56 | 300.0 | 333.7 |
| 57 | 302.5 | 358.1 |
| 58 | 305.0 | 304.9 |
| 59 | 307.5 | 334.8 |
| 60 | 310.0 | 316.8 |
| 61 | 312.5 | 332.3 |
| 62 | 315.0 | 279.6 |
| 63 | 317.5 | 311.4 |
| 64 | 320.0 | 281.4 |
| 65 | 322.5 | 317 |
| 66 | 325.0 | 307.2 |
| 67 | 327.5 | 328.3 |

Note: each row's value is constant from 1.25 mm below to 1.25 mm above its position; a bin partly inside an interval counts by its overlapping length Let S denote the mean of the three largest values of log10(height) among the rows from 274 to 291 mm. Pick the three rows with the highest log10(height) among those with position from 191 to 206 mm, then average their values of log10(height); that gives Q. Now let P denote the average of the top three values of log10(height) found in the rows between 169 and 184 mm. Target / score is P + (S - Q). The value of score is 2.59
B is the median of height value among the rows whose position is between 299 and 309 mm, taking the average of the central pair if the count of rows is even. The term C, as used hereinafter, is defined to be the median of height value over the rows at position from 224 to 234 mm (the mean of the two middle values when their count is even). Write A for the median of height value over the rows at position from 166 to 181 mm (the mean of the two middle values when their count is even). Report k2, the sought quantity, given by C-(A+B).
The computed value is -520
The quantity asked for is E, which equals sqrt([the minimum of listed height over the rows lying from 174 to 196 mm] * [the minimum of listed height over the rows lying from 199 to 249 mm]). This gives 233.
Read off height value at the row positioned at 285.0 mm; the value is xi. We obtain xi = 322.2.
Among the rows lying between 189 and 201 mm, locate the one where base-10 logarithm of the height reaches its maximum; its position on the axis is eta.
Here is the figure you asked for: 190.0 mm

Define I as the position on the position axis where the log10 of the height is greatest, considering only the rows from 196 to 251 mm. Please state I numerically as 200.0 mm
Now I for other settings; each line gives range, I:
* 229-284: 255.0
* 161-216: 175.0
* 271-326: 302.5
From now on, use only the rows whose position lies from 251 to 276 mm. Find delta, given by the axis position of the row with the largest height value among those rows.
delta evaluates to 255.0 mm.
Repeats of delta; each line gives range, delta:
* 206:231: 207.5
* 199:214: 200.0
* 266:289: 277.5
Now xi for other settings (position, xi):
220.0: 164.3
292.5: 347.5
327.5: 328.3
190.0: 372.5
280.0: 339.2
